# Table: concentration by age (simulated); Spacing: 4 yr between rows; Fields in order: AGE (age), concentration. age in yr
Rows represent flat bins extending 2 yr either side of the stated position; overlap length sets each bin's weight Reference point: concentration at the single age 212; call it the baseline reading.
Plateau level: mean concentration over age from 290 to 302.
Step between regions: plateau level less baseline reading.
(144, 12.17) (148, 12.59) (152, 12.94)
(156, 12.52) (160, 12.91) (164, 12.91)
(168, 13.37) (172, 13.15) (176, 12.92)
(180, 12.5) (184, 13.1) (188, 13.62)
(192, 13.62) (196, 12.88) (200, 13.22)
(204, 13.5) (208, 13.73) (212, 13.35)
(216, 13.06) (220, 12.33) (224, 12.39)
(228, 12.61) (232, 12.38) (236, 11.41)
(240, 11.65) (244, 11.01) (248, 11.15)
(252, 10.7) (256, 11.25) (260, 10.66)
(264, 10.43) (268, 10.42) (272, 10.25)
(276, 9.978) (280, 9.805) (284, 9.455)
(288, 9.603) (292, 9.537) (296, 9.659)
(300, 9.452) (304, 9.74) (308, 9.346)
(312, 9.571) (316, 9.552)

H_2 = -3.8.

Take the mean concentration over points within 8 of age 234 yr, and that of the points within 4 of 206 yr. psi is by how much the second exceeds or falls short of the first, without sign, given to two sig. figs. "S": 1.6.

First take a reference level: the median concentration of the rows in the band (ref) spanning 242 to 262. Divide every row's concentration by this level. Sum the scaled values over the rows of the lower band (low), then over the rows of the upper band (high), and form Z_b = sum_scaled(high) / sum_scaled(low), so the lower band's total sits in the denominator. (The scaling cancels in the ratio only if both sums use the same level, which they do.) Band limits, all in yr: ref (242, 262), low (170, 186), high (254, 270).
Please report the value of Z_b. 0.83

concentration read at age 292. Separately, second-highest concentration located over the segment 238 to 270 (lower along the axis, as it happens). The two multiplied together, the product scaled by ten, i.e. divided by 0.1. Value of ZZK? 1073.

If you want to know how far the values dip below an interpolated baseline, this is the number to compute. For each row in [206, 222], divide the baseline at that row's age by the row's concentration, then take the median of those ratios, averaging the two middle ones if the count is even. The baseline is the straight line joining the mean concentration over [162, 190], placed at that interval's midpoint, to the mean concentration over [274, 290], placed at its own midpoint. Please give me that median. 0.899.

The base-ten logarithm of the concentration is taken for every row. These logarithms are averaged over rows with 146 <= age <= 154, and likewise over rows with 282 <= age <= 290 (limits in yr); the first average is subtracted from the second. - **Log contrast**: -0.13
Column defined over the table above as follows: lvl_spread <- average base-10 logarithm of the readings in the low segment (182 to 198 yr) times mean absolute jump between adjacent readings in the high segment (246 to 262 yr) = 0.60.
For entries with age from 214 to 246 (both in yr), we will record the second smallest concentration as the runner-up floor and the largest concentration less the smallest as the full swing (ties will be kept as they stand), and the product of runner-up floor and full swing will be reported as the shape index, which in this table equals 23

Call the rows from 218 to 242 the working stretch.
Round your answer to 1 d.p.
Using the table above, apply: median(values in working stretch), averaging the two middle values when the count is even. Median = 12.4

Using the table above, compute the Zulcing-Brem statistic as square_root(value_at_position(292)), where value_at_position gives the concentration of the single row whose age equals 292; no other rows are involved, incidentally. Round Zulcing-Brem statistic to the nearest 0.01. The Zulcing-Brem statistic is 3.09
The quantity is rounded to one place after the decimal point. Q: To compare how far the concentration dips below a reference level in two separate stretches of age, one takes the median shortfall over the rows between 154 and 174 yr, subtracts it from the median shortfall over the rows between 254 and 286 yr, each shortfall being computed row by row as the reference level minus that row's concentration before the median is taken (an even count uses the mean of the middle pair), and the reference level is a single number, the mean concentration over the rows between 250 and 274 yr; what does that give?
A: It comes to 2.6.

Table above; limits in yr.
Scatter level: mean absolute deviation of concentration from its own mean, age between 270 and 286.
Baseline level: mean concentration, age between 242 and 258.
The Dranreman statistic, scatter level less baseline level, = -10.8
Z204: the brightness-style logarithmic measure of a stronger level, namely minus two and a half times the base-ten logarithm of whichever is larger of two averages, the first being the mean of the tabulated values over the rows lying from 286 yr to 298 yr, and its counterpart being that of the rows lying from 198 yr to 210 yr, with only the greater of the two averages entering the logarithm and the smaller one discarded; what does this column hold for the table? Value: -2.82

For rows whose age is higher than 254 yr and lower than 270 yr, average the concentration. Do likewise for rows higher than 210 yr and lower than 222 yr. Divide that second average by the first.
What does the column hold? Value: 1.21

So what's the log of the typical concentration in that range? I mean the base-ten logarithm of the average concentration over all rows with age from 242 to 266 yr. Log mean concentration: 1.036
